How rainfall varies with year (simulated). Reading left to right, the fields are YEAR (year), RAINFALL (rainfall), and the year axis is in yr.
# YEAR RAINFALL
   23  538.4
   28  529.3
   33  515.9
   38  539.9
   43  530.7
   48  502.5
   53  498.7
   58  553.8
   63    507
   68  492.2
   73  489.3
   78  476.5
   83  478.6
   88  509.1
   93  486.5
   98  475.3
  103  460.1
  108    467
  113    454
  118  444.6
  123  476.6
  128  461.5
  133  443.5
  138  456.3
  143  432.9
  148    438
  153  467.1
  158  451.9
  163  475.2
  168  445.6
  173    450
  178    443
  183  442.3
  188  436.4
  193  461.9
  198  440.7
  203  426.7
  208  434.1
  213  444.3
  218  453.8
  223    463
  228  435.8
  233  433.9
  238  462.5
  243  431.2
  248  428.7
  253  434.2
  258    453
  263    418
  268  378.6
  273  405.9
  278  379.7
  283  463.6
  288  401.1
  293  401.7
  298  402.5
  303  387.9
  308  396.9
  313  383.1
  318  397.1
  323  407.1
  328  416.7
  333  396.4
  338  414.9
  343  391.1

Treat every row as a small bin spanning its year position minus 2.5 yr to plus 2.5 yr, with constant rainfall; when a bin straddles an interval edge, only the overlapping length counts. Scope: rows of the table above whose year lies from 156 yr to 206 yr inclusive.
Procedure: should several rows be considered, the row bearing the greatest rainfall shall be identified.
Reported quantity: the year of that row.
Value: 163 yr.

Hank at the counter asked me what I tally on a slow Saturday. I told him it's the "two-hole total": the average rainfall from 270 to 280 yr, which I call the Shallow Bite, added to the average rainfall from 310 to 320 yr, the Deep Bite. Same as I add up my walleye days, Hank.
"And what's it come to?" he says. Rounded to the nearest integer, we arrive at 783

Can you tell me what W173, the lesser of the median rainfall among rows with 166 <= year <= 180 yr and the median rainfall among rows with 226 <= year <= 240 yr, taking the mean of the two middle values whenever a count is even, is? 436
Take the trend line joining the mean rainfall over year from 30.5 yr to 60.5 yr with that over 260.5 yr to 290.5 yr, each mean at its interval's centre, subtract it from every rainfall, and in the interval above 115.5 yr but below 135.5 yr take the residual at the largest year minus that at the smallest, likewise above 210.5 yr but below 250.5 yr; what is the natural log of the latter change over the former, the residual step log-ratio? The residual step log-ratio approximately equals -1.2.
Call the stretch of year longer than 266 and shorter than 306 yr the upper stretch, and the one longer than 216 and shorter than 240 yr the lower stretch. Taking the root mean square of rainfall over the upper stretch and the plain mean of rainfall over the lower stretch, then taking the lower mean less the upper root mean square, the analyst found 46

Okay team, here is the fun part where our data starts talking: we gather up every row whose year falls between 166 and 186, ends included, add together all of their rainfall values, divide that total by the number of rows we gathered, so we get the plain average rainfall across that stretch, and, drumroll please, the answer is 445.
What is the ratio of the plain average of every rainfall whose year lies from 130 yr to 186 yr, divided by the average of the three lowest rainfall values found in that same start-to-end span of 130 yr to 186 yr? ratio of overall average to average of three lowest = 1.03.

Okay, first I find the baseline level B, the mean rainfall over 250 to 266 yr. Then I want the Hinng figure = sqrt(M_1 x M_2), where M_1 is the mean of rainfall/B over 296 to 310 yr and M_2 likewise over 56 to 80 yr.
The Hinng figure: 1.03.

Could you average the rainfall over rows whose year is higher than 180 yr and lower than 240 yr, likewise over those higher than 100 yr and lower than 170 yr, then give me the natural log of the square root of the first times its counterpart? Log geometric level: 6.109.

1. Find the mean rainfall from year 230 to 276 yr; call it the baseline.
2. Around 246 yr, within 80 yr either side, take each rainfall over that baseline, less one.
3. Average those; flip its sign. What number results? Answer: 0.00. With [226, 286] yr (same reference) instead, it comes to 0.00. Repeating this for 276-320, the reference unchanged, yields 0.06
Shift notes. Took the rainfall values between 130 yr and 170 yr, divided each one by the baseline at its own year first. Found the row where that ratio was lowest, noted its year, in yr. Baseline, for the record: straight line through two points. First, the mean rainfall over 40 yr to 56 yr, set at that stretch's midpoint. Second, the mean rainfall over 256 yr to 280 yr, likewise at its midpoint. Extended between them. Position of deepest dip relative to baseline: 143 yr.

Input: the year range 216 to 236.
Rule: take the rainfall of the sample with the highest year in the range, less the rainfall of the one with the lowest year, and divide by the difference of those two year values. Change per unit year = -1.3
